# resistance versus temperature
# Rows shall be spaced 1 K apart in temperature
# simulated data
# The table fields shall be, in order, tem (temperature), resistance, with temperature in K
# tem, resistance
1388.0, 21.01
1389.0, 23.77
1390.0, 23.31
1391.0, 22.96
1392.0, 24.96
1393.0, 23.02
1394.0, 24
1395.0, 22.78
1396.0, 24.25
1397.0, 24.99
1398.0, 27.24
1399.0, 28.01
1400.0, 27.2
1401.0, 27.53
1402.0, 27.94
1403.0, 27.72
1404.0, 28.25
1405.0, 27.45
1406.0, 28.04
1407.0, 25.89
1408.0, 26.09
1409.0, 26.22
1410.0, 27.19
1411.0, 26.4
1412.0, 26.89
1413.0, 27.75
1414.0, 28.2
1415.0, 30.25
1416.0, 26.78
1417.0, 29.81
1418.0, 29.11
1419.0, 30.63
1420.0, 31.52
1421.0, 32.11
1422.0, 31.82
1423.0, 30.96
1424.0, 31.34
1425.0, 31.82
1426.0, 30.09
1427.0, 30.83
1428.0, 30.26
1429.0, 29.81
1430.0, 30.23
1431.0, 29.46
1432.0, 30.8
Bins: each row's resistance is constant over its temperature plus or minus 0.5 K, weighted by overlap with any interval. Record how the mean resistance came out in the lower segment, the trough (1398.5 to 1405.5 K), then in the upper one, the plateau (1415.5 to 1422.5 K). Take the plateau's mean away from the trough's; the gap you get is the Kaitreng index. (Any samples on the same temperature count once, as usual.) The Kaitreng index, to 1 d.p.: -2.5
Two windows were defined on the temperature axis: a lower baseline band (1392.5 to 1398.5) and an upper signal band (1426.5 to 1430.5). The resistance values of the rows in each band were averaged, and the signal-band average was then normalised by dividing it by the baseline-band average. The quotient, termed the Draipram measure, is 1.24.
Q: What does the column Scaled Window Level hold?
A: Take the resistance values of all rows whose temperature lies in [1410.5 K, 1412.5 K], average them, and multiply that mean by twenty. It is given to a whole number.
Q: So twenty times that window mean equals 533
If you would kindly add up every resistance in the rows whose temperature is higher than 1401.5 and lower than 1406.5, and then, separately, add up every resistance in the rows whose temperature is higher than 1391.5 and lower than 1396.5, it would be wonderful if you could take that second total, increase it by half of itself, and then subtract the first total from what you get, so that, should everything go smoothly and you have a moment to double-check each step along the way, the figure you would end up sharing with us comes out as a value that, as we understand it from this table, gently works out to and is 39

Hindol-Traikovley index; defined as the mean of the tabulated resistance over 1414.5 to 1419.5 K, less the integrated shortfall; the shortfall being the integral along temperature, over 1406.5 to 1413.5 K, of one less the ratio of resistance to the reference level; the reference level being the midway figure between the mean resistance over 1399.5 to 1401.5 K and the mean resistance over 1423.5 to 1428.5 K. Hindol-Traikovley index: 29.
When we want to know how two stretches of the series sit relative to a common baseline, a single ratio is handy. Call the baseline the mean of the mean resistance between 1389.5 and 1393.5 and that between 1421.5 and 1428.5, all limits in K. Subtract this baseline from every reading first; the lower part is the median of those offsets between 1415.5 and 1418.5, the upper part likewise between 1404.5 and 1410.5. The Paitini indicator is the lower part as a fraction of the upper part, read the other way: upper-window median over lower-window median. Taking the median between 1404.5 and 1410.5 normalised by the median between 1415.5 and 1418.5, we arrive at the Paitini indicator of -0.32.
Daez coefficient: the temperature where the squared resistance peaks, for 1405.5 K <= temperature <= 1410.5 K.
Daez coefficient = 1406.0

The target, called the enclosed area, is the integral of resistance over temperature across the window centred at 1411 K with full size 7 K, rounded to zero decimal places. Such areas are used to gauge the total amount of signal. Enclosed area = 189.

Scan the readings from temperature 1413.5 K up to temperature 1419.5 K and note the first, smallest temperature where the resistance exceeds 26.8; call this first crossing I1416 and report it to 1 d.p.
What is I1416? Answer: 1414.0 K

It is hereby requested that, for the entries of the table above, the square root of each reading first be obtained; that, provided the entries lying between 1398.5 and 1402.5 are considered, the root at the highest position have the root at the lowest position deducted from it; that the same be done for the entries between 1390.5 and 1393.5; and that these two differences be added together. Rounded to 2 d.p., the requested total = 0.00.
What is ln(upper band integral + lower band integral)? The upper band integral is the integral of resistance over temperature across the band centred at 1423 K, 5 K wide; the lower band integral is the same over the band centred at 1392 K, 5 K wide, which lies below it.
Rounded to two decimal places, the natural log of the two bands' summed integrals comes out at 5.62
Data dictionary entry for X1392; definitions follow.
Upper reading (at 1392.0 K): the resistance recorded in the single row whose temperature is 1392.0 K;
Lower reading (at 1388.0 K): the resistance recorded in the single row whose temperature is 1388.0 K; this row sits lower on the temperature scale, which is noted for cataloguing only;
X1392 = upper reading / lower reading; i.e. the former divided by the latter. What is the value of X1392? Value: 1.19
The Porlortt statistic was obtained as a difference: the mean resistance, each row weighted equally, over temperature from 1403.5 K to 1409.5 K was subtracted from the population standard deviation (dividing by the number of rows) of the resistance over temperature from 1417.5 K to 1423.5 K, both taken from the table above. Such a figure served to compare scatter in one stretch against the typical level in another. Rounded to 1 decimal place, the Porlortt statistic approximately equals -26.0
